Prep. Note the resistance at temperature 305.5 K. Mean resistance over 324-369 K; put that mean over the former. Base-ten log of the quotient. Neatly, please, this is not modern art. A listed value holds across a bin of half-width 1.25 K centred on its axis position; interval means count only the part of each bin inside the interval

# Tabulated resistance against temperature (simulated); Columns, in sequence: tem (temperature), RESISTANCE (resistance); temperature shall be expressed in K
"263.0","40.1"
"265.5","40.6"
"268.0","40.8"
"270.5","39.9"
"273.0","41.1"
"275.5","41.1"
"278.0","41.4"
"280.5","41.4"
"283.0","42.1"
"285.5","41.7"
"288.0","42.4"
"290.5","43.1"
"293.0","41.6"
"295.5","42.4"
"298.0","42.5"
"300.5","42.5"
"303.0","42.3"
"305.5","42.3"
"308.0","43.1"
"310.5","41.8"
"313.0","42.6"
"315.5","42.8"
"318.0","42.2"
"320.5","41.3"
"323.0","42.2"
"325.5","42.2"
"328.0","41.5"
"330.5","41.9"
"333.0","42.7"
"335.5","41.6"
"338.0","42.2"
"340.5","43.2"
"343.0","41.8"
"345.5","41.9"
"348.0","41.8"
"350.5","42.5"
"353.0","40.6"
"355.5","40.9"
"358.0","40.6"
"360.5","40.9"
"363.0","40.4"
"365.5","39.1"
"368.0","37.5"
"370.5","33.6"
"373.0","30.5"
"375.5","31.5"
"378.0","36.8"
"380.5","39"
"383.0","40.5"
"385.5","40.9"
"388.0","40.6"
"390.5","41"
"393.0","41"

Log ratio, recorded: -0.010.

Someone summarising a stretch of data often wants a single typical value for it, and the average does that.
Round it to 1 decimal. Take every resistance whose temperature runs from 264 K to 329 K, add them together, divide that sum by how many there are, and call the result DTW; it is 41.9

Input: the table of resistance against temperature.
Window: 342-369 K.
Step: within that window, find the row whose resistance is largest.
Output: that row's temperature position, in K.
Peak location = 350.5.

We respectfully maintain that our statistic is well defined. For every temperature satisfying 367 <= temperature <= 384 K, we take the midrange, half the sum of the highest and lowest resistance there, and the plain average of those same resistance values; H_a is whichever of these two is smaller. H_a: 35.5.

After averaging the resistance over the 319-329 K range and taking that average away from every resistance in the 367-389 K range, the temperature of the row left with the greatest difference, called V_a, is 385.5 K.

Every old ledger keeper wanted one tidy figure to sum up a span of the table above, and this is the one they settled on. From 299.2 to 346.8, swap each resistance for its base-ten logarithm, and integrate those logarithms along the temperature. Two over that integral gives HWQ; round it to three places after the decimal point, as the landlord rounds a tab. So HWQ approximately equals 0.026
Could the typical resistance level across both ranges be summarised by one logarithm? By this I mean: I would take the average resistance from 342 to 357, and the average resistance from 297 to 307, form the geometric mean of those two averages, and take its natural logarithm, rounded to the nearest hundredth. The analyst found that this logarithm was 3.74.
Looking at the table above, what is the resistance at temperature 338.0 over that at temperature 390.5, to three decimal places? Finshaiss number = 1.029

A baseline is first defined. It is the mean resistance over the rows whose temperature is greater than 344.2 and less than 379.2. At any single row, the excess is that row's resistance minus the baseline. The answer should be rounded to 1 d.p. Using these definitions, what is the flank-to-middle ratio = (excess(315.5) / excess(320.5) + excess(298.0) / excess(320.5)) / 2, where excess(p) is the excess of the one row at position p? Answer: 1.5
